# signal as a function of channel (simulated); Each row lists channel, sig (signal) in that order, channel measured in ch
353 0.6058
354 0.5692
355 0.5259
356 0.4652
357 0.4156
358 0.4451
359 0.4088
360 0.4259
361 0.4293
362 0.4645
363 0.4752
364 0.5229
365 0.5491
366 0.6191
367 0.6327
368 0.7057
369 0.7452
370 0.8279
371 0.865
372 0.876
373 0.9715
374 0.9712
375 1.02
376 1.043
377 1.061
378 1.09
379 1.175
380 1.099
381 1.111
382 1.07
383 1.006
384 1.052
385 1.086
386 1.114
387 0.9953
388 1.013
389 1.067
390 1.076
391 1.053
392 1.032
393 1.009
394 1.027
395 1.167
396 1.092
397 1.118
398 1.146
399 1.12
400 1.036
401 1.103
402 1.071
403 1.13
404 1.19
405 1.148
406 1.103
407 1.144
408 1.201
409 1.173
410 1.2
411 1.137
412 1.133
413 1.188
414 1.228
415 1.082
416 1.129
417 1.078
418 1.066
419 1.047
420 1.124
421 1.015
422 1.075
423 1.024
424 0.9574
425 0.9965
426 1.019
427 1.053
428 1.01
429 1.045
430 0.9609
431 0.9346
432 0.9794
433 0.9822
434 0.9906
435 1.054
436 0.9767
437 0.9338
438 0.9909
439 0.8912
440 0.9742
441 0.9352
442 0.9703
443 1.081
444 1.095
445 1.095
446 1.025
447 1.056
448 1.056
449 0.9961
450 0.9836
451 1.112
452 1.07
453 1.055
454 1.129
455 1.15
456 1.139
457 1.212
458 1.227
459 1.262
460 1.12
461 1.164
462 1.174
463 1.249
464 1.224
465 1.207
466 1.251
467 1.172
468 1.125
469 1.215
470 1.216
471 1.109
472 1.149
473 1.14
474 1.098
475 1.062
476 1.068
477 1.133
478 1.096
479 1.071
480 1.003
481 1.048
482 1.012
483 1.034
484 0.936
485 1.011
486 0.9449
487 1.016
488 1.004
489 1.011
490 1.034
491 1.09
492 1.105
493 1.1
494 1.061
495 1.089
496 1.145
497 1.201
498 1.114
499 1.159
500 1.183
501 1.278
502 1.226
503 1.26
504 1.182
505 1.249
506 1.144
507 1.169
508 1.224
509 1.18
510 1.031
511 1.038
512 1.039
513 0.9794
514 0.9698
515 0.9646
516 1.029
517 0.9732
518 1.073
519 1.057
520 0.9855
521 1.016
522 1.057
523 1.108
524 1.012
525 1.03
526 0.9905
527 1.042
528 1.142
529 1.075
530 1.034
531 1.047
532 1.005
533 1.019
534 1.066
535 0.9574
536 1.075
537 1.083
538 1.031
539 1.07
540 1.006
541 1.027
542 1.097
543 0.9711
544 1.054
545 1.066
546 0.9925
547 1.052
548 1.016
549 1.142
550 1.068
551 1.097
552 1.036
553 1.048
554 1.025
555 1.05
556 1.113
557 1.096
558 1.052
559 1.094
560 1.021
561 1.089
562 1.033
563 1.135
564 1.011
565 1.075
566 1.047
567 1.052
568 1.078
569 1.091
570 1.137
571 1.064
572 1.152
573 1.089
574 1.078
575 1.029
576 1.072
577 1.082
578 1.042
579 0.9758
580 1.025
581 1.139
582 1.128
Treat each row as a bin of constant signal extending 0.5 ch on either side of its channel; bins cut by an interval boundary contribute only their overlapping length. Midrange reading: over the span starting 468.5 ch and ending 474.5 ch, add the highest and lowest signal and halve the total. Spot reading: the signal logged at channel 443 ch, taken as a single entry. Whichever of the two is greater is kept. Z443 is 1.16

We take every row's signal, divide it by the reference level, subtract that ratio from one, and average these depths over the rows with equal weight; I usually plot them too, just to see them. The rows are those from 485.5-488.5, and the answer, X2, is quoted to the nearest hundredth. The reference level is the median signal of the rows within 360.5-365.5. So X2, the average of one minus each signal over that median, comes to -1.08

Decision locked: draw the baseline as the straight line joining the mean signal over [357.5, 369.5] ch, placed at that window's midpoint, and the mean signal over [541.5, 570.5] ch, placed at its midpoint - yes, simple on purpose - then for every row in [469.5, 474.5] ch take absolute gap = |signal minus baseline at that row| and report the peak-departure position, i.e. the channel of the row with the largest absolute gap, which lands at 470 ch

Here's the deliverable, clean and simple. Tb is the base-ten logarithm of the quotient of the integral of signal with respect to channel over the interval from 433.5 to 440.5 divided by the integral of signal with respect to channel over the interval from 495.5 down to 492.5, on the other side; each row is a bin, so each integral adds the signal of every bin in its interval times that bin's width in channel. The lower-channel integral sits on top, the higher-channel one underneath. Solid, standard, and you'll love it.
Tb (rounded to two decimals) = 0.32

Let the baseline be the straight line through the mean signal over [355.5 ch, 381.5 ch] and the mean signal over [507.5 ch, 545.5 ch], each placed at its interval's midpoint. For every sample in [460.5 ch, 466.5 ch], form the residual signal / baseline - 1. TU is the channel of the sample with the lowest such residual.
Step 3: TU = 461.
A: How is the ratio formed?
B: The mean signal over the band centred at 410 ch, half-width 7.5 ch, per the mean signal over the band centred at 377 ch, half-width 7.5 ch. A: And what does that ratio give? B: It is 1.13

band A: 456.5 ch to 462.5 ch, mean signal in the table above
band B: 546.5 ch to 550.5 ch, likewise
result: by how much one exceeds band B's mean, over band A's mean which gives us -0.058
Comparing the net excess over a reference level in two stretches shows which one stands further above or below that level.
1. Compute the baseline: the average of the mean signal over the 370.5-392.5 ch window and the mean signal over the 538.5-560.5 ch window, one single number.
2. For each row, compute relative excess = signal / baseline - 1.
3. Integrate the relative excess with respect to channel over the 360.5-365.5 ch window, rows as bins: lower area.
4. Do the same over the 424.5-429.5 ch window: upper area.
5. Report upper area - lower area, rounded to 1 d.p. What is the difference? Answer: 2.6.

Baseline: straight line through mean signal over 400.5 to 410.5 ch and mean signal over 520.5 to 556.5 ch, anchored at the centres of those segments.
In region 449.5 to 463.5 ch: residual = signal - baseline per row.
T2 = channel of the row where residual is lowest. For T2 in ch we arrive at 450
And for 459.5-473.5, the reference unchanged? 471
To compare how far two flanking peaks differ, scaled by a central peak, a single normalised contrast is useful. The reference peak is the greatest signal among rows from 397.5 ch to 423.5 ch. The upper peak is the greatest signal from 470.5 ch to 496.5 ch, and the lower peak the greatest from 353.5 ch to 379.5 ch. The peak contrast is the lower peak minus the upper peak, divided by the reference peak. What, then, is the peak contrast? 0.02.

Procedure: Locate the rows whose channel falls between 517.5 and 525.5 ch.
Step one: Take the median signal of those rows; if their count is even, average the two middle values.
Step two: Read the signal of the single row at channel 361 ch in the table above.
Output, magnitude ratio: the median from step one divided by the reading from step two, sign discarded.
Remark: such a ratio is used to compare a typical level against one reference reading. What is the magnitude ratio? 2.43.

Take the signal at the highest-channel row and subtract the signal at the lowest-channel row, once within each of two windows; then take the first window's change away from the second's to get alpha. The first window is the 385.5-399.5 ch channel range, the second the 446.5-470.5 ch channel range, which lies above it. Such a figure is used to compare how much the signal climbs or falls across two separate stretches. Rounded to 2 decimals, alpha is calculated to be 0.15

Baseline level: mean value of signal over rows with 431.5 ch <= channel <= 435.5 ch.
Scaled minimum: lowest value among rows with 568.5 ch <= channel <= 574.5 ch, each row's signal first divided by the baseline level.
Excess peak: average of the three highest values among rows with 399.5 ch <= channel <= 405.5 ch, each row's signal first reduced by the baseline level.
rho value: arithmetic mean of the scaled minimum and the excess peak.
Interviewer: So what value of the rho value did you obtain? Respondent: 0.61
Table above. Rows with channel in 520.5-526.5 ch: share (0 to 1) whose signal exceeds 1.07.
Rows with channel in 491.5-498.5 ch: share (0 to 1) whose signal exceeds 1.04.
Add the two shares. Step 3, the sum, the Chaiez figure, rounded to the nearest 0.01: 1.17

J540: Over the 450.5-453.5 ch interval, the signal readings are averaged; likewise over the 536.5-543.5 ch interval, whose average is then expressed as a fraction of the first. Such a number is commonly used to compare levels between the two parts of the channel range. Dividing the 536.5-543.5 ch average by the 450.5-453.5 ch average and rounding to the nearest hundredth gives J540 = 0.96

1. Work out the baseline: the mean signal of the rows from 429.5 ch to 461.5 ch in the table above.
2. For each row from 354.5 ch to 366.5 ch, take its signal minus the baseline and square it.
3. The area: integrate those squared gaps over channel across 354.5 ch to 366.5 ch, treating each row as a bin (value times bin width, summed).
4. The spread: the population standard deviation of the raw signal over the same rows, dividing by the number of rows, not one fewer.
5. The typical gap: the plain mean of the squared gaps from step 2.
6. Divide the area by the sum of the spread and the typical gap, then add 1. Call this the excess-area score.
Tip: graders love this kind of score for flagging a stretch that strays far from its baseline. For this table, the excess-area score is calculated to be 11.1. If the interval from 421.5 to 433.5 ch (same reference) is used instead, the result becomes 2.0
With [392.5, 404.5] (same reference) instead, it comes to 2.1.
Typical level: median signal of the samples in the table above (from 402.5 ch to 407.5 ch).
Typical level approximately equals 1.14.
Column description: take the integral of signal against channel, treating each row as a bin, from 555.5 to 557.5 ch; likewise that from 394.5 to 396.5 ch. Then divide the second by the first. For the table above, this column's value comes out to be 1.02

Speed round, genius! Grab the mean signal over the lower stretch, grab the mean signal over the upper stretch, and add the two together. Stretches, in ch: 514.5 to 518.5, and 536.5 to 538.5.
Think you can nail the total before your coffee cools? 2.07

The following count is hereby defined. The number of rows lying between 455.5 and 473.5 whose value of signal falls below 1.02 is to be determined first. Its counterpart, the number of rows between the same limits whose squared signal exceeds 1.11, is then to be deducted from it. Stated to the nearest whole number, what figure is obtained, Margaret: -18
